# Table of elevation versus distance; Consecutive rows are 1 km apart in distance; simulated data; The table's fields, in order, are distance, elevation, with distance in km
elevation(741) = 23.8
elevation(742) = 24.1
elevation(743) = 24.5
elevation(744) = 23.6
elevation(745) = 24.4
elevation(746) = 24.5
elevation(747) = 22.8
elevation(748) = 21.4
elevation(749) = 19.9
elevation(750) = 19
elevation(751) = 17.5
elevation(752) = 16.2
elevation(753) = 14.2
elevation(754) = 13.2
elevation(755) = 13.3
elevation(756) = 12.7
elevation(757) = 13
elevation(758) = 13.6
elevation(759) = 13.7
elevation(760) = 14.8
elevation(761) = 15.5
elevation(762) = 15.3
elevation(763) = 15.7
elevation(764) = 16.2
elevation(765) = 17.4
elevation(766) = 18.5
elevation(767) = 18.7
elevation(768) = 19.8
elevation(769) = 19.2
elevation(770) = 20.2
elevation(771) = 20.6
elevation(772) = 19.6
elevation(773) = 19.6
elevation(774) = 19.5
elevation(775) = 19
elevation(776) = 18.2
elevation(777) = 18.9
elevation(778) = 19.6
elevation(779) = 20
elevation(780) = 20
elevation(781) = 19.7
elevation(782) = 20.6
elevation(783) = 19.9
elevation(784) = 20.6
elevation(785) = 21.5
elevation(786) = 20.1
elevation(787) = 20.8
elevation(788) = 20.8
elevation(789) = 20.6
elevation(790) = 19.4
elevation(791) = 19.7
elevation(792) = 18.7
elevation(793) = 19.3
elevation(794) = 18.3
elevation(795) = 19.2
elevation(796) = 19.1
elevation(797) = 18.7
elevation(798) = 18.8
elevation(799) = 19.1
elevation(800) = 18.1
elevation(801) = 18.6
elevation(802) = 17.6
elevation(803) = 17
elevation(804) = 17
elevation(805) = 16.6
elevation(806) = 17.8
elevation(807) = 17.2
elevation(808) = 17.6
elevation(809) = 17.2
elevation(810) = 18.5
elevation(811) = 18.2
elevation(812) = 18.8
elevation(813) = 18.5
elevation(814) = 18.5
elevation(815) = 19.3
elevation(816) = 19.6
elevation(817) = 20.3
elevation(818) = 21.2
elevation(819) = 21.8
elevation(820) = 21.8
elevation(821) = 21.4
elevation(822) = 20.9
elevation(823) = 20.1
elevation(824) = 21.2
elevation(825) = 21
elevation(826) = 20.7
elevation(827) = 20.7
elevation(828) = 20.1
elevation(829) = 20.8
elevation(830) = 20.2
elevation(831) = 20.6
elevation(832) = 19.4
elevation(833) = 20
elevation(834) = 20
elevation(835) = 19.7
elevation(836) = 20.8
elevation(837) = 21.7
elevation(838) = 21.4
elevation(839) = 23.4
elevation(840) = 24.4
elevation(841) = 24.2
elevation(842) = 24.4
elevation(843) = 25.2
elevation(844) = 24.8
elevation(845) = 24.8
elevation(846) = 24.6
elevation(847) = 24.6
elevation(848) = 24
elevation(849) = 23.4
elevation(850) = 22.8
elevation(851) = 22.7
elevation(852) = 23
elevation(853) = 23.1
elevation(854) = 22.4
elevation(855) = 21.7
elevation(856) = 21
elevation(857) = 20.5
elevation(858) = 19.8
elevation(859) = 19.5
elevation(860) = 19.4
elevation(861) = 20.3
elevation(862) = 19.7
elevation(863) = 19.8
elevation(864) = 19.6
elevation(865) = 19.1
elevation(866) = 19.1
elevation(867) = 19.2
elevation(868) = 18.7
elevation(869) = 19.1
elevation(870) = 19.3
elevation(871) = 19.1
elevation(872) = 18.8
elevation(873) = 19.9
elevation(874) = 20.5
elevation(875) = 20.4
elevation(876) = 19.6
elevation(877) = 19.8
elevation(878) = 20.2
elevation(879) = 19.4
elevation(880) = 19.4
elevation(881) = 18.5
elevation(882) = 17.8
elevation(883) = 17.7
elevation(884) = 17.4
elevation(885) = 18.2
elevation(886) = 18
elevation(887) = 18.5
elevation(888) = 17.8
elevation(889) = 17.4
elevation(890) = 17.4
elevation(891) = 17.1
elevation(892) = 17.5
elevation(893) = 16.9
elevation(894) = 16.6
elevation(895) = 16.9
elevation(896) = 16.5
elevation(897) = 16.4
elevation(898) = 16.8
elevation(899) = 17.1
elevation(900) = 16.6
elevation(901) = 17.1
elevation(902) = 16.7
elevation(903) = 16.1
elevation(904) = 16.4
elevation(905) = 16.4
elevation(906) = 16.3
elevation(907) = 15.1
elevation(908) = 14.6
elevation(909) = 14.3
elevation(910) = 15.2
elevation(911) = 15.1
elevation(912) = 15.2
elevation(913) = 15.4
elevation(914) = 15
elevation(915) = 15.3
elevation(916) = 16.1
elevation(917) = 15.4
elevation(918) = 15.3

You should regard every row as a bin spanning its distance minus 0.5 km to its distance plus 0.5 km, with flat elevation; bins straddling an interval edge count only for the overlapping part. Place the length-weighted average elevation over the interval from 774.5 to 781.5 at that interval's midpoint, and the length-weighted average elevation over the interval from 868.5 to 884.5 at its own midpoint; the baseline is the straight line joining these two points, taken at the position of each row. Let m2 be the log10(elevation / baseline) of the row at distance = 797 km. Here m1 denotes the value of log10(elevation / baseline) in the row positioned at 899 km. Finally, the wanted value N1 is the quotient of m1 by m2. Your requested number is 4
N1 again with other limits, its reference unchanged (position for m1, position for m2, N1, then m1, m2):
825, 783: 3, 0.04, 0.01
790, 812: 0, 0.00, -0.01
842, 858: 8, 0.10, 0.01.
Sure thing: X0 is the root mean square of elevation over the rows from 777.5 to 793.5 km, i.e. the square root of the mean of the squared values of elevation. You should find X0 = 20.1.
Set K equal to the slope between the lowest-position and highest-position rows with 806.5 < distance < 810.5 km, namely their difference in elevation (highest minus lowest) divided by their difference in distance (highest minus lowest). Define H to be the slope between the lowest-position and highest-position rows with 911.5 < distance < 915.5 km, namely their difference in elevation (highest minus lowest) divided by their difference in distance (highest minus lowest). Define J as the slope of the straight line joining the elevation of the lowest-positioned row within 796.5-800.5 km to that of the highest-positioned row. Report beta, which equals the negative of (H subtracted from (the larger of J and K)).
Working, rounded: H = 0.03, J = -0.20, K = 0.4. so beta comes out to -0.400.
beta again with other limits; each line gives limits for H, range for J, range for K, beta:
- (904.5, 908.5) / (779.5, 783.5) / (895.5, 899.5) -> -0.800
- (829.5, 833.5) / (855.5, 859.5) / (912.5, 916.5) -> -0.300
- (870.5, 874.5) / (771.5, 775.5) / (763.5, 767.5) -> -0.367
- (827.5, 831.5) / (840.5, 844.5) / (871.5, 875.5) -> -0.367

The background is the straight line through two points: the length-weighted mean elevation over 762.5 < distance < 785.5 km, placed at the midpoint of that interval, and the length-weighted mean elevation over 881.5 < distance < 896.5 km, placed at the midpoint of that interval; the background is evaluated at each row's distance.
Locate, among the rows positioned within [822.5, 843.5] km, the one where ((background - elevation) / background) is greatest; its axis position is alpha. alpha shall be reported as 832 km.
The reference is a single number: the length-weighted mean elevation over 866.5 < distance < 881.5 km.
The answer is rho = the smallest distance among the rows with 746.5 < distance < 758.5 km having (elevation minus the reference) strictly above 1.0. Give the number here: 747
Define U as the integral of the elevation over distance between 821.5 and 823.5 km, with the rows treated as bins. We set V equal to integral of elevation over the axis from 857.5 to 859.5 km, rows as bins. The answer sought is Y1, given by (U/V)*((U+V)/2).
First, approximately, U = 41.0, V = 39.3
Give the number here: 41.9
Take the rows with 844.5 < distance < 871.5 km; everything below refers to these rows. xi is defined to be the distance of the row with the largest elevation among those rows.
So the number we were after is 845 km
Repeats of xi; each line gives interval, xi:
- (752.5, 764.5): 764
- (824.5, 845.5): 843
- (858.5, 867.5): 861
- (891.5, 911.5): 892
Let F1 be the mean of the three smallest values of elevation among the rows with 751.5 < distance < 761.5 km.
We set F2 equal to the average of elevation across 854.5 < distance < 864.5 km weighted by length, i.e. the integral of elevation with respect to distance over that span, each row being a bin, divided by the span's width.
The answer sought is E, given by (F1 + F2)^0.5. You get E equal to 5.8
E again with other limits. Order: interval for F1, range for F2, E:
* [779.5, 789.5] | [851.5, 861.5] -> 6.4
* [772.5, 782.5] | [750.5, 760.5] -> 5.7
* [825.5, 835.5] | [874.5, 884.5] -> 6.2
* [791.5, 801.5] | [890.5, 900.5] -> 5.9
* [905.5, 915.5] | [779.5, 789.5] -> 5.9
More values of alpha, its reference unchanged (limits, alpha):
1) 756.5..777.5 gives 757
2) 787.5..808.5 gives 805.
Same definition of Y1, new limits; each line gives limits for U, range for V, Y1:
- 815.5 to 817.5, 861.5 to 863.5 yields 40.1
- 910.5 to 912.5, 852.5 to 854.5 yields 25.2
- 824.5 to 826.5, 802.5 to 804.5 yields 46.4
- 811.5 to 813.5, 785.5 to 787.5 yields 35.7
